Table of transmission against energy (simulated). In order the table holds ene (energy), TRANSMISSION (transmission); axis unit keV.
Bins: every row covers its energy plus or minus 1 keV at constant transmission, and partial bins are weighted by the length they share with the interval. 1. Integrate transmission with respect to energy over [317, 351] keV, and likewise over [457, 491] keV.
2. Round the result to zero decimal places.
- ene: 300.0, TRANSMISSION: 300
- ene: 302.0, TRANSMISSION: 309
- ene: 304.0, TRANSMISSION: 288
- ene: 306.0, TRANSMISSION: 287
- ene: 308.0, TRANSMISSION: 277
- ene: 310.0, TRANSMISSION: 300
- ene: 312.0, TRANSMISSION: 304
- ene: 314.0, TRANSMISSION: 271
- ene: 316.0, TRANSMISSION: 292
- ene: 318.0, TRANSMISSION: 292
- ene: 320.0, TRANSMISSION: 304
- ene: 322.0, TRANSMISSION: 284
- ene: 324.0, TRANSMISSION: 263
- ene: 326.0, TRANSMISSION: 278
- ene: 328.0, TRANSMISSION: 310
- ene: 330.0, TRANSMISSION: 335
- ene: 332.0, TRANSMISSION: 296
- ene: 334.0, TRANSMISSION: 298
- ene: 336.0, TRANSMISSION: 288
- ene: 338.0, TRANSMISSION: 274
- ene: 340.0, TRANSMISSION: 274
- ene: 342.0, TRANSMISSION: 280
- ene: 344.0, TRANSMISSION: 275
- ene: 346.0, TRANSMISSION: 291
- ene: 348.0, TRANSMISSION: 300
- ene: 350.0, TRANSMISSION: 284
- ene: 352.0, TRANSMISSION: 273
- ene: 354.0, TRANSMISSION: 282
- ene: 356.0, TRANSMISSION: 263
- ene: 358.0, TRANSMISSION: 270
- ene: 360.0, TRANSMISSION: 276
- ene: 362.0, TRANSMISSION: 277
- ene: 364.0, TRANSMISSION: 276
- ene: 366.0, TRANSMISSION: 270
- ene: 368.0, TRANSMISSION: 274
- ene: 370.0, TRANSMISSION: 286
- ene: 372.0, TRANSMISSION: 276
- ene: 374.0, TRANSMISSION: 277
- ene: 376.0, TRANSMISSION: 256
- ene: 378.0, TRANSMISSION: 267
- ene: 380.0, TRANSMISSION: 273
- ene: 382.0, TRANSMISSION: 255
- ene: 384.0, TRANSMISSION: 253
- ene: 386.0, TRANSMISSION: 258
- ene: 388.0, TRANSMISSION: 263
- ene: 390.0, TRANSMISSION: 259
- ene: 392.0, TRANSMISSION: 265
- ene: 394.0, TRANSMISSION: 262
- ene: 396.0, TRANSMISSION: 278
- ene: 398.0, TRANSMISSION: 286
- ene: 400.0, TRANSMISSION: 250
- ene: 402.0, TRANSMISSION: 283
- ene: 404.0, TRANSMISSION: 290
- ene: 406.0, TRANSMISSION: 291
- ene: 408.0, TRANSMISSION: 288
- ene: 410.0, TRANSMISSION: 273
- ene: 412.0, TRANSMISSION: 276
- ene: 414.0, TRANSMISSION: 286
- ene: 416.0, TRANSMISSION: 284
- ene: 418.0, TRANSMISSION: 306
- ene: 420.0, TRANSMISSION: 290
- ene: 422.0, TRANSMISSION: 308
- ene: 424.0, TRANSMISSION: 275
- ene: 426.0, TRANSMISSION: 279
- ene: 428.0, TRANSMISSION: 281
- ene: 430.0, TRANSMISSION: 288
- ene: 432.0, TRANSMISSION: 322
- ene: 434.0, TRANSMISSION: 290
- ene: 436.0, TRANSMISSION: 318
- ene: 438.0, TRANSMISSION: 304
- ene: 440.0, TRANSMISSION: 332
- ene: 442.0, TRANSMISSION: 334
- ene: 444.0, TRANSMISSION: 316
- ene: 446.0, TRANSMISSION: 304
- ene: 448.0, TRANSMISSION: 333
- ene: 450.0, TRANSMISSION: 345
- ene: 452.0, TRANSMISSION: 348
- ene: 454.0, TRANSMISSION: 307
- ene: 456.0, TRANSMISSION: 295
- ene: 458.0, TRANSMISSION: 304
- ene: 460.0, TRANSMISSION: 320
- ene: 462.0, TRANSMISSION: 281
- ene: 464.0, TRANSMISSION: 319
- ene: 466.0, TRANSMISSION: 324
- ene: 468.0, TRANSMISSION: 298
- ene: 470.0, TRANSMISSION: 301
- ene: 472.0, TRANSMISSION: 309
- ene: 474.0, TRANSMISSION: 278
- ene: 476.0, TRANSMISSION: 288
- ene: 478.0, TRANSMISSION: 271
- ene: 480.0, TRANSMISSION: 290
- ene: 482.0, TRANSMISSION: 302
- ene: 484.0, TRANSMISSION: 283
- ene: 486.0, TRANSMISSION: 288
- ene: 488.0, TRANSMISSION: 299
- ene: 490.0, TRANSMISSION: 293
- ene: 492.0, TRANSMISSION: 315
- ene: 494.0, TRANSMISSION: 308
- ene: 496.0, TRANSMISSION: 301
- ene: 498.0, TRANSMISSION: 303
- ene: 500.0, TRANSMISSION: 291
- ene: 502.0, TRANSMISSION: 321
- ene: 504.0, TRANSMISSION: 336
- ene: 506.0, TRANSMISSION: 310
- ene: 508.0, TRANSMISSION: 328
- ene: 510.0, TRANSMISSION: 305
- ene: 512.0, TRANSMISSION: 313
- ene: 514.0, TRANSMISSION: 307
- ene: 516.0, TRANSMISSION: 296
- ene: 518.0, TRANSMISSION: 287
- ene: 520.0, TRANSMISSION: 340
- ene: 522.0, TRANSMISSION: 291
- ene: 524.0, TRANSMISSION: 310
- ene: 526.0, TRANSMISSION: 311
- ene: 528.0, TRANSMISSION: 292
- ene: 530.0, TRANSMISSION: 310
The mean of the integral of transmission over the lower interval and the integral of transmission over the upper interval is 9974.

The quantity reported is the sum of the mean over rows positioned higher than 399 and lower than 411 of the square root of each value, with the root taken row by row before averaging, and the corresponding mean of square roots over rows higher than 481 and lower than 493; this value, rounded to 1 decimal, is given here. 33.9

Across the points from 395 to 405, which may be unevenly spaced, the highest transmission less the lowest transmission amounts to 40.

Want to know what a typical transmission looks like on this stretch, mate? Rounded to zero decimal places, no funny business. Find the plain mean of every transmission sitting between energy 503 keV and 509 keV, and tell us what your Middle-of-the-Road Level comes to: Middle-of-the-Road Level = 325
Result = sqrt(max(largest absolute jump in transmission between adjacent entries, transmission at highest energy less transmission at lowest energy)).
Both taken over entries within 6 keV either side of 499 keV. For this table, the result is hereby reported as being 5.5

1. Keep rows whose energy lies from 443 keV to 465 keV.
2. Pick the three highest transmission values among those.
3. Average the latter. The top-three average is 342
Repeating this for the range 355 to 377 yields 280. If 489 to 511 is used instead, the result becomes 328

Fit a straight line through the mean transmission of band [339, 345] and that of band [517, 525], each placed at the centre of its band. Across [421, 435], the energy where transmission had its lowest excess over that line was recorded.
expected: 424.0 keV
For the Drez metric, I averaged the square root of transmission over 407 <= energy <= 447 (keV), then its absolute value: 17.2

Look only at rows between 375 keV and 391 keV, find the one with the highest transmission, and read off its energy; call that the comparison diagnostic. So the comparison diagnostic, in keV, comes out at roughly 380.0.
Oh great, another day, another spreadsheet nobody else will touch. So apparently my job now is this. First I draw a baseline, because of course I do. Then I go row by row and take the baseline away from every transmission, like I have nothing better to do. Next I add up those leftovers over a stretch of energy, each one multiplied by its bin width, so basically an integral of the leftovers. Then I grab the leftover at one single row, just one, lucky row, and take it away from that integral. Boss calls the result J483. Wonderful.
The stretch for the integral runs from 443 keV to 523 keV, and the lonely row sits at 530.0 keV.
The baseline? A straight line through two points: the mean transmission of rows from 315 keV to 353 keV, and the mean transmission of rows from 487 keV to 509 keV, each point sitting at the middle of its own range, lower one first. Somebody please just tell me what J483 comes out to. -114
